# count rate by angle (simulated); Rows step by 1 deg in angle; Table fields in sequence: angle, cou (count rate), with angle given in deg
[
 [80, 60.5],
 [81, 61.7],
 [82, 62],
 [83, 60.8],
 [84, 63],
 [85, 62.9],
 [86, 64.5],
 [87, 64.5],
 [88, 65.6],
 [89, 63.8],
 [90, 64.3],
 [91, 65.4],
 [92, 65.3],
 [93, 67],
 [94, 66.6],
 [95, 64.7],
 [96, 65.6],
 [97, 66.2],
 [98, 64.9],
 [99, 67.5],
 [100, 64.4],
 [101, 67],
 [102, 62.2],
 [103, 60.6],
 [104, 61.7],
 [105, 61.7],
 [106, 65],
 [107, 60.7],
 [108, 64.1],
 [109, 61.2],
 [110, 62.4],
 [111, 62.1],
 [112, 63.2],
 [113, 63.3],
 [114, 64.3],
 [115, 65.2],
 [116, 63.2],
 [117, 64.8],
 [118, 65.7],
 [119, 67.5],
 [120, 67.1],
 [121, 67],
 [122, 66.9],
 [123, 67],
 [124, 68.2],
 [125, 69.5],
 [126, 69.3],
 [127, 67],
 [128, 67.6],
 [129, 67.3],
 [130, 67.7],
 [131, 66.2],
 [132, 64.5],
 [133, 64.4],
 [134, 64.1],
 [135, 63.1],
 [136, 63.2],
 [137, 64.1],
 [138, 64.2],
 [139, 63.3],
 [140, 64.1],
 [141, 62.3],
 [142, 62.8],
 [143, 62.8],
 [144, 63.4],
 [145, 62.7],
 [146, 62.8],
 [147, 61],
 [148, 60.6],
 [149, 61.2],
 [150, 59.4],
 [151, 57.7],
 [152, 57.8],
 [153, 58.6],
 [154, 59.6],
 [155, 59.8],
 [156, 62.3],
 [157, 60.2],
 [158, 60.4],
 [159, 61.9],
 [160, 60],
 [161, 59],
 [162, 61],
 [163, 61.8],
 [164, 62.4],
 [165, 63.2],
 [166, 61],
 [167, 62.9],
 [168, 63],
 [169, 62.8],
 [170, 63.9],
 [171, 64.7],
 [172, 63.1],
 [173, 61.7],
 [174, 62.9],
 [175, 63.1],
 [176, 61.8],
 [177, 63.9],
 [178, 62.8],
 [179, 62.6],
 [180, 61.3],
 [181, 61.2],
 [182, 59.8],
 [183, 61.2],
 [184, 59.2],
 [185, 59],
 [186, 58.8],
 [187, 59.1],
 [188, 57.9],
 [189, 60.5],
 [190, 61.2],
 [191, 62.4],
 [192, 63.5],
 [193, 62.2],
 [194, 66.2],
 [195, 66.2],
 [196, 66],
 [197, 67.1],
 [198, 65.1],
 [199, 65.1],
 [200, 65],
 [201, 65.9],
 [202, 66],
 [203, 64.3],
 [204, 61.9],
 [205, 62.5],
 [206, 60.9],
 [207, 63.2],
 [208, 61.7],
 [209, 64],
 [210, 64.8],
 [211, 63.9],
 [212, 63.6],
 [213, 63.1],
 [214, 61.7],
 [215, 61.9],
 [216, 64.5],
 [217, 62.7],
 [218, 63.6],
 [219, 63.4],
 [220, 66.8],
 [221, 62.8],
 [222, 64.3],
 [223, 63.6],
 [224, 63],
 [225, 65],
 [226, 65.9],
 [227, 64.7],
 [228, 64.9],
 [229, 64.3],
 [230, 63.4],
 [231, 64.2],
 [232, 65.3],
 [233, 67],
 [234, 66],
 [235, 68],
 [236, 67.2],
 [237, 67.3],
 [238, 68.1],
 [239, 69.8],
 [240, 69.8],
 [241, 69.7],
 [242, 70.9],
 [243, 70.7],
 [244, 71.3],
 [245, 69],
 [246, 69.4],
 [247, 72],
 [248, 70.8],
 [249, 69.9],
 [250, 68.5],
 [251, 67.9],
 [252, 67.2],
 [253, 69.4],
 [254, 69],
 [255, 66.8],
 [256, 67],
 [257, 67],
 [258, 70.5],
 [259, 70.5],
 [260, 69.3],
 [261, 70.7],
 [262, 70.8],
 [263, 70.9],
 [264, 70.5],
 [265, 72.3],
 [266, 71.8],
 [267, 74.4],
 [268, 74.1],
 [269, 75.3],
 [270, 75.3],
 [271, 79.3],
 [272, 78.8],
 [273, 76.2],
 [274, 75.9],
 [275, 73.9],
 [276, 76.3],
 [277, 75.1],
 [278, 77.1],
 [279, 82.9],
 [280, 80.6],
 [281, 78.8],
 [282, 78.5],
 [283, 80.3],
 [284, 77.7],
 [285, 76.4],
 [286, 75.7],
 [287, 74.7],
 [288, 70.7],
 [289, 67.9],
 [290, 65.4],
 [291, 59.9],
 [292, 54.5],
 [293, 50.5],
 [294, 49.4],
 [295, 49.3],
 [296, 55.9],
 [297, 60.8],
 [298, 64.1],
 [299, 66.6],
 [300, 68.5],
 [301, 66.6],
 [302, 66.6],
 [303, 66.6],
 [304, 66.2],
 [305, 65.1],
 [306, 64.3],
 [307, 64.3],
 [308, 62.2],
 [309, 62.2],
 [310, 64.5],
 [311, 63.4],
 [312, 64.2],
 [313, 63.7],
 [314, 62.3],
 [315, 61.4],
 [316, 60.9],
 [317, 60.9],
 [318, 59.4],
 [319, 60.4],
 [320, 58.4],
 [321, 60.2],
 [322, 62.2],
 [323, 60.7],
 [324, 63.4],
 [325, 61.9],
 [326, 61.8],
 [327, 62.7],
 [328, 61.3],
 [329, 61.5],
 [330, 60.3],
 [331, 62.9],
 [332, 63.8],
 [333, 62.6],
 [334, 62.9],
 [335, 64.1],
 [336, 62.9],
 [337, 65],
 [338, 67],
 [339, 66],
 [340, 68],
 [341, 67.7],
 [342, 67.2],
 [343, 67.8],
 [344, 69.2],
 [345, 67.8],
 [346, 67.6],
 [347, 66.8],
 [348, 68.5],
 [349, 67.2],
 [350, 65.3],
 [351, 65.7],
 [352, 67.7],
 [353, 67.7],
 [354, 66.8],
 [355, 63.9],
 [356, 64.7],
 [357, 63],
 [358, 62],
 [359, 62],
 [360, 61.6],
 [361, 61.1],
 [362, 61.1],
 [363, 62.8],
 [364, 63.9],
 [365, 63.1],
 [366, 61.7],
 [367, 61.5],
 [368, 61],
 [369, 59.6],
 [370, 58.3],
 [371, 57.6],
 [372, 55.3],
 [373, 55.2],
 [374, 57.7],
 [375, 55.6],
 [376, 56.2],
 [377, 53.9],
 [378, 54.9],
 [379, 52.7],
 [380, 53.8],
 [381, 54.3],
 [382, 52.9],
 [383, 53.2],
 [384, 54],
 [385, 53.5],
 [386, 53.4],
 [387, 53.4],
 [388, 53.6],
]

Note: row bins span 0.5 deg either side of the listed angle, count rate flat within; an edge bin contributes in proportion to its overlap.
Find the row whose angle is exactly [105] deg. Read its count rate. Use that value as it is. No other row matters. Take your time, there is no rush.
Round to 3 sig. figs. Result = 61.7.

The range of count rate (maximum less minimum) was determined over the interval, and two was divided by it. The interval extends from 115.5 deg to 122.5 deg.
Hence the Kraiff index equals 0.5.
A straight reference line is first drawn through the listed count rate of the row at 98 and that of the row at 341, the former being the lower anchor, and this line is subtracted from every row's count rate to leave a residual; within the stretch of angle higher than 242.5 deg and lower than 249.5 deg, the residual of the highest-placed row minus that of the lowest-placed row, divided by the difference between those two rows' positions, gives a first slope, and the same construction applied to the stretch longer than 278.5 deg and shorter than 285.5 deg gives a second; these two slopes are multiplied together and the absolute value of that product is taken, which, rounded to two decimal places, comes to 0.16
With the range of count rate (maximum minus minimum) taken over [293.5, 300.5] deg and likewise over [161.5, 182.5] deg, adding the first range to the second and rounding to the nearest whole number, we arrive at 24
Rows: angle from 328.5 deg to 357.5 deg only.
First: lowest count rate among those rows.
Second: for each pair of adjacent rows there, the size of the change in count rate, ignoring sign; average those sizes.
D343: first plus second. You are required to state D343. 61.5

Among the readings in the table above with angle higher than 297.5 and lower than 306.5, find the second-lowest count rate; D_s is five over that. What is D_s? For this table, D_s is 0.078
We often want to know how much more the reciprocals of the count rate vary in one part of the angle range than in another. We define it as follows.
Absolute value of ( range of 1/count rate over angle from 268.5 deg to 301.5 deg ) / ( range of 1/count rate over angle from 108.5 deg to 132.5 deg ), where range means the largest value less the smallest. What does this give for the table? 4.2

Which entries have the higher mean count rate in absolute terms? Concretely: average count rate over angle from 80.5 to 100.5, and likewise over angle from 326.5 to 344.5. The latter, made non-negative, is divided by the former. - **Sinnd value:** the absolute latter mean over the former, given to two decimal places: 1.00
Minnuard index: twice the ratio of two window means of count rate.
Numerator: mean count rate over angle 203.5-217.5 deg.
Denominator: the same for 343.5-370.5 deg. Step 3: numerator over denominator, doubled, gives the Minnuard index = 1.96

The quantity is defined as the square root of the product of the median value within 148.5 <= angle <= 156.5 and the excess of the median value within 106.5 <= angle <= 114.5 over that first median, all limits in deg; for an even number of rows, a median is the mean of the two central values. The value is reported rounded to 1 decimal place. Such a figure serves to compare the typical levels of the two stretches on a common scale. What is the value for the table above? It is 14.0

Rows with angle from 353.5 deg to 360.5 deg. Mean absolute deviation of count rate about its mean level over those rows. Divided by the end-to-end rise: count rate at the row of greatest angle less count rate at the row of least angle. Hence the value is -0.28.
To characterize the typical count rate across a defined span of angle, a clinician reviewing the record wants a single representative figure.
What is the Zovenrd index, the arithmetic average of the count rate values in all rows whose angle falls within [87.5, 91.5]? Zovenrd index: 65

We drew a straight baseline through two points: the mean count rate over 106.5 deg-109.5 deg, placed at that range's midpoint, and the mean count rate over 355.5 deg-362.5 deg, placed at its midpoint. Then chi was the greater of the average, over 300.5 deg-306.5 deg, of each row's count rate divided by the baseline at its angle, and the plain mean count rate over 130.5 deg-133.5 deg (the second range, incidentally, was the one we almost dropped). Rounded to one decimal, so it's 65.0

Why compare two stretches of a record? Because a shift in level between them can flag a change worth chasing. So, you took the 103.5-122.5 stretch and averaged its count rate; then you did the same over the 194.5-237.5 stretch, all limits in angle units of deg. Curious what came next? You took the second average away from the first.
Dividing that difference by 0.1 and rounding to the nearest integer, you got -4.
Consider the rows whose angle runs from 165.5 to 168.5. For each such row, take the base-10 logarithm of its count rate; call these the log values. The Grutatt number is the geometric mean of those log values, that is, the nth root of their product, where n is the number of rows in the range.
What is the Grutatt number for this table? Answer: 1.79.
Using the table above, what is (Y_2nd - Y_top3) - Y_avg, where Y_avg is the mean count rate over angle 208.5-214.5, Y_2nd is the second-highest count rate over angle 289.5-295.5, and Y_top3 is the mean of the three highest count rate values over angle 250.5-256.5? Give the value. -72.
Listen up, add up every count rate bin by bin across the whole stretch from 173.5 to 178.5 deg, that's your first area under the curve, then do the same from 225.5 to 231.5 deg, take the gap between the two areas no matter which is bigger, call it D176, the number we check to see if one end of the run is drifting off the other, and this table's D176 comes 73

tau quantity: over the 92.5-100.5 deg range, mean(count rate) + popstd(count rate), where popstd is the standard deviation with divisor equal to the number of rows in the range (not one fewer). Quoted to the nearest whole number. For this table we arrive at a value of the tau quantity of 67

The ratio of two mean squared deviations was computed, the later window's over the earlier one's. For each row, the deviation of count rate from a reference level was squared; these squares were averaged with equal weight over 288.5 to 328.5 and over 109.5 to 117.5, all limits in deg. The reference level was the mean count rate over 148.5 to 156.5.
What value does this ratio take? 1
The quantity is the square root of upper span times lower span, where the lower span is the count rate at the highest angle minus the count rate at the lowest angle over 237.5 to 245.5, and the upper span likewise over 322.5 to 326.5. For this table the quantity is 1.0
